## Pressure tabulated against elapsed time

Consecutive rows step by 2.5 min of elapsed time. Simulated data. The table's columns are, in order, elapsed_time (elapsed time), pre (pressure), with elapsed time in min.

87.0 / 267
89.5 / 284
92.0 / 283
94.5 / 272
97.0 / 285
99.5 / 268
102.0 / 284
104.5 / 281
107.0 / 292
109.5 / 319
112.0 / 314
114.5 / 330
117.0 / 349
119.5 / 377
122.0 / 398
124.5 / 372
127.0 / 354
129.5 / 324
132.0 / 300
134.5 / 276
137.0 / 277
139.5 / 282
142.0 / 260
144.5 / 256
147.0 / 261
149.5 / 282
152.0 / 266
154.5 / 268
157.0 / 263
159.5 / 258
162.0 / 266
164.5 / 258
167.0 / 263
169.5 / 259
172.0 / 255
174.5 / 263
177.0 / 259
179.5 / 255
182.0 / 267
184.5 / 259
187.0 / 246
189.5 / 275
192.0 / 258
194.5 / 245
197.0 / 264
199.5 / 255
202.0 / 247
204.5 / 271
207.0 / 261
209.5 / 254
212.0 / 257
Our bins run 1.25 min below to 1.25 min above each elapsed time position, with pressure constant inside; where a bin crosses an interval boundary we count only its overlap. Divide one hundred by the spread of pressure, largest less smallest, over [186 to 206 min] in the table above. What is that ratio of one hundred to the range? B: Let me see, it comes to 3.3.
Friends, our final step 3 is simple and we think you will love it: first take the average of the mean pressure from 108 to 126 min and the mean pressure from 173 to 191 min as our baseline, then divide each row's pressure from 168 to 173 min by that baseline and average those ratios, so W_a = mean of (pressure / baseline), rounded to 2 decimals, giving 0.84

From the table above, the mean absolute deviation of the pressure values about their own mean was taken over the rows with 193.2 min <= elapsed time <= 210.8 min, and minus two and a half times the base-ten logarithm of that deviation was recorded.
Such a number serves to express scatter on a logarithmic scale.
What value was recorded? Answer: -2.17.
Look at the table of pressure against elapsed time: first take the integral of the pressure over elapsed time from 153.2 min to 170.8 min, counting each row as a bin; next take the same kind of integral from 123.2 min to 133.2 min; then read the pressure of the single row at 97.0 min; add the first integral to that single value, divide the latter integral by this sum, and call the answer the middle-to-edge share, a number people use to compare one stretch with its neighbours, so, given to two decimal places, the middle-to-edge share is 0.69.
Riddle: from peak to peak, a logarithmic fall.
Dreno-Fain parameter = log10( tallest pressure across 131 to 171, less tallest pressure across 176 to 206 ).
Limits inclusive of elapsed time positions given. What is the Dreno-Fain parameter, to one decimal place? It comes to 1.4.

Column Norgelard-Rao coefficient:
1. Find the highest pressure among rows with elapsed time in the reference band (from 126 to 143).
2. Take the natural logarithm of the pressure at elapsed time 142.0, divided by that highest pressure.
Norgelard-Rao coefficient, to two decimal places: -0.31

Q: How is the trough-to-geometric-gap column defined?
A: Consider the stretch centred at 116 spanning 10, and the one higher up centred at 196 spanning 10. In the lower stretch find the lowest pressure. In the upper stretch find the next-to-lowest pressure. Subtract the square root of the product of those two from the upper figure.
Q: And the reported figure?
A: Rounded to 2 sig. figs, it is -28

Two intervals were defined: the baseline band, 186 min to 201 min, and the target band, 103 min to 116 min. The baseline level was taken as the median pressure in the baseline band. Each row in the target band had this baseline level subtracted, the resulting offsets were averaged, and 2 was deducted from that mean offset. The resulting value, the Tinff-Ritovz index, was 49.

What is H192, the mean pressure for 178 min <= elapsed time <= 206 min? 258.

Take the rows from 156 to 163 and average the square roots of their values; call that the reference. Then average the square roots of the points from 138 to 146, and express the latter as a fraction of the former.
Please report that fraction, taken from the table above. 1.01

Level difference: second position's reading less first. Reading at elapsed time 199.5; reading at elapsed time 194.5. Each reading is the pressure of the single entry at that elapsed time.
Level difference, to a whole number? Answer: -10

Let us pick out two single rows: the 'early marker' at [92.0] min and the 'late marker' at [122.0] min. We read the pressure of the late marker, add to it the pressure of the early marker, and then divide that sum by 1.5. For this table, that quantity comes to 454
